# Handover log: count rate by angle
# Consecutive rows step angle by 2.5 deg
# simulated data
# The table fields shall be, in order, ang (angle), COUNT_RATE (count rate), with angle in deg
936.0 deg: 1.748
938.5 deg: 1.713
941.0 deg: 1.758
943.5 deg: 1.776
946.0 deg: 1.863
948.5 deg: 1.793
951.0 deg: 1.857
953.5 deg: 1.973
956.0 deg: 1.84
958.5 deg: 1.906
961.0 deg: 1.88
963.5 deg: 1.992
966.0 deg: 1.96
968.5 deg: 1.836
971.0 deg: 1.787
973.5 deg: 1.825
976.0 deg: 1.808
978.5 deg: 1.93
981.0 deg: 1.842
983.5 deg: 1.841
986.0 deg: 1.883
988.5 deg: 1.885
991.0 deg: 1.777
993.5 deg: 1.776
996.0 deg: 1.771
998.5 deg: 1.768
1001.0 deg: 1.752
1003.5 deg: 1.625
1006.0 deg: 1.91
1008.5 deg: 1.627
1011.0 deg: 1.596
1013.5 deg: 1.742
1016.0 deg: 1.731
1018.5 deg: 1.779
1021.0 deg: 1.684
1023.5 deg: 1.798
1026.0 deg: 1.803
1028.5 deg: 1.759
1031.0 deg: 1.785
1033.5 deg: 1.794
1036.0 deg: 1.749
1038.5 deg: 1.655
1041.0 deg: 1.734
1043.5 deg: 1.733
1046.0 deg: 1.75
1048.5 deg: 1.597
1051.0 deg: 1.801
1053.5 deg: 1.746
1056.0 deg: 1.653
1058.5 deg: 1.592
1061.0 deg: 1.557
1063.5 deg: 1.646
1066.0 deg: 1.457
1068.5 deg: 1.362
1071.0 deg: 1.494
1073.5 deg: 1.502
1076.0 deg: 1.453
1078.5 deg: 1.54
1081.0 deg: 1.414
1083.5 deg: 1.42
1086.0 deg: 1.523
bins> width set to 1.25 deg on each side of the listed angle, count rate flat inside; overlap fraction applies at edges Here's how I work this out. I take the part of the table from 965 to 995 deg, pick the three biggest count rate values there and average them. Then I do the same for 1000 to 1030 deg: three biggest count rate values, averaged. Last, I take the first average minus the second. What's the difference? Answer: 0.09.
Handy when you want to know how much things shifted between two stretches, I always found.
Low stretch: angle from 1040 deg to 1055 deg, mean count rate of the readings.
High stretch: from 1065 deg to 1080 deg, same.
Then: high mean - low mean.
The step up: -0.26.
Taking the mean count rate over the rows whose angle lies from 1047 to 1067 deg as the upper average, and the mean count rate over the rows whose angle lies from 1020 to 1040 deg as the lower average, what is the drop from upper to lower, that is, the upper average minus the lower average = -0.12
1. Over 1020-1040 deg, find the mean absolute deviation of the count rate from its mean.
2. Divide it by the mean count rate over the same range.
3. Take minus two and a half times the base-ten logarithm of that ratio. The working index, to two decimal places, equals 4.03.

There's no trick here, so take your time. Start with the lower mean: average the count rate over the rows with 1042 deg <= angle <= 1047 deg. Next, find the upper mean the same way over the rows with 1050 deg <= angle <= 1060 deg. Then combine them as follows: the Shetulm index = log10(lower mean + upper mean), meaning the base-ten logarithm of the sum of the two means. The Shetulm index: 0.536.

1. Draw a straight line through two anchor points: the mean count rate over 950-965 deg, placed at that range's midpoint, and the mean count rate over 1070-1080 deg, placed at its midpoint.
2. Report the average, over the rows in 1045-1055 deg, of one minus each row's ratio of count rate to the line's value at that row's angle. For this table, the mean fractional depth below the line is -0.09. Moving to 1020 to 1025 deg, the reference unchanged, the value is -0.04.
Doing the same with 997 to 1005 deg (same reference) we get 0.02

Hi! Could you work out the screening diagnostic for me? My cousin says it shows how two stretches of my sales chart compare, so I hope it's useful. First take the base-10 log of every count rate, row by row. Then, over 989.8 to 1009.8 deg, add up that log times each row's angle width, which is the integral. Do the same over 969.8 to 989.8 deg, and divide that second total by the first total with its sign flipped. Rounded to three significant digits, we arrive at -1.10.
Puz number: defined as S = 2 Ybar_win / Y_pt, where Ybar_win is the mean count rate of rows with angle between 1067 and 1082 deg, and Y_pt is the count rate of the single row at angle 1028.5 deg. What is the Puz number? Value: 1.66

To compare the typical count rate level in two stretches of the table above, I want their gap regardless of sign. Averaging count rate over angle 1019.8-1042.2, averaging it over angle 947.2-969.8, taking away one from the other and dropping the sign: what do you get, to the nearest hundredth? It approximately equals 0.14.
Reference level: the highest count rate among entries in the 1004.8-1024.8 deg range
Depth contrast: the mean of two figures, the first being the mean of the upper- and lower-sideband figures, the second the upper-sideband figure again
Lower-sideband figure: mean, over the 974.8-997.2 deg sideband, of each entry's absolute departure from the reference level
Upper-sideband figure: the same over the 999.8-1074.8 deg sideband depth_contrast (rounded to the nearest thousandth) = 0.192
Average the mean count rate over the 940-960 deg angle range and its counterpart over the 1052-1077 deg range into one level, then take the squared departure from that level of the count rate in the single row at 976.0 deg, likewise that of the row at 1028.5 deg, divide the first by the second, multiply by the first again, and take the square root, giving 0.20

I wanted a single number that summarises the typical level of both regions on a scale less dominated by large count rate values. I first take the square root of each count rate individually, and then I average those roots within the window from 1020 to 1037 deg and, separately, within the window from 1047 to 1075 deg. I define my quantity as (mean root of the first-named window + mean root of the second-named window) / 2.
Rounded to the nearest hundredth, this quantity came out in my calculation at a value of 1.29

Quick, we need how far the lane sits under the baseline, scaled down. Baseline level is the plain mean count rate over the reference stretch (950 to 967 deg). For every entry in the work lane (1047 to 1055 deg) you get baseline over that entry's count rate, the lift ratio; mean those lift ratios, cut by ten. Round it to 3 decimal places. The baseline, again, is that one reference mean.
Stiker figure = 0.112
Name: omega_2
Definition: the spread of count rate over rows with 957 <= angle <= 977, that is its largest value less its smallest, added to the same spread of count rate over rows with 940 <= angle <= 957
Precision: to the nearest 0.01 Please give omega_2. 0.42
